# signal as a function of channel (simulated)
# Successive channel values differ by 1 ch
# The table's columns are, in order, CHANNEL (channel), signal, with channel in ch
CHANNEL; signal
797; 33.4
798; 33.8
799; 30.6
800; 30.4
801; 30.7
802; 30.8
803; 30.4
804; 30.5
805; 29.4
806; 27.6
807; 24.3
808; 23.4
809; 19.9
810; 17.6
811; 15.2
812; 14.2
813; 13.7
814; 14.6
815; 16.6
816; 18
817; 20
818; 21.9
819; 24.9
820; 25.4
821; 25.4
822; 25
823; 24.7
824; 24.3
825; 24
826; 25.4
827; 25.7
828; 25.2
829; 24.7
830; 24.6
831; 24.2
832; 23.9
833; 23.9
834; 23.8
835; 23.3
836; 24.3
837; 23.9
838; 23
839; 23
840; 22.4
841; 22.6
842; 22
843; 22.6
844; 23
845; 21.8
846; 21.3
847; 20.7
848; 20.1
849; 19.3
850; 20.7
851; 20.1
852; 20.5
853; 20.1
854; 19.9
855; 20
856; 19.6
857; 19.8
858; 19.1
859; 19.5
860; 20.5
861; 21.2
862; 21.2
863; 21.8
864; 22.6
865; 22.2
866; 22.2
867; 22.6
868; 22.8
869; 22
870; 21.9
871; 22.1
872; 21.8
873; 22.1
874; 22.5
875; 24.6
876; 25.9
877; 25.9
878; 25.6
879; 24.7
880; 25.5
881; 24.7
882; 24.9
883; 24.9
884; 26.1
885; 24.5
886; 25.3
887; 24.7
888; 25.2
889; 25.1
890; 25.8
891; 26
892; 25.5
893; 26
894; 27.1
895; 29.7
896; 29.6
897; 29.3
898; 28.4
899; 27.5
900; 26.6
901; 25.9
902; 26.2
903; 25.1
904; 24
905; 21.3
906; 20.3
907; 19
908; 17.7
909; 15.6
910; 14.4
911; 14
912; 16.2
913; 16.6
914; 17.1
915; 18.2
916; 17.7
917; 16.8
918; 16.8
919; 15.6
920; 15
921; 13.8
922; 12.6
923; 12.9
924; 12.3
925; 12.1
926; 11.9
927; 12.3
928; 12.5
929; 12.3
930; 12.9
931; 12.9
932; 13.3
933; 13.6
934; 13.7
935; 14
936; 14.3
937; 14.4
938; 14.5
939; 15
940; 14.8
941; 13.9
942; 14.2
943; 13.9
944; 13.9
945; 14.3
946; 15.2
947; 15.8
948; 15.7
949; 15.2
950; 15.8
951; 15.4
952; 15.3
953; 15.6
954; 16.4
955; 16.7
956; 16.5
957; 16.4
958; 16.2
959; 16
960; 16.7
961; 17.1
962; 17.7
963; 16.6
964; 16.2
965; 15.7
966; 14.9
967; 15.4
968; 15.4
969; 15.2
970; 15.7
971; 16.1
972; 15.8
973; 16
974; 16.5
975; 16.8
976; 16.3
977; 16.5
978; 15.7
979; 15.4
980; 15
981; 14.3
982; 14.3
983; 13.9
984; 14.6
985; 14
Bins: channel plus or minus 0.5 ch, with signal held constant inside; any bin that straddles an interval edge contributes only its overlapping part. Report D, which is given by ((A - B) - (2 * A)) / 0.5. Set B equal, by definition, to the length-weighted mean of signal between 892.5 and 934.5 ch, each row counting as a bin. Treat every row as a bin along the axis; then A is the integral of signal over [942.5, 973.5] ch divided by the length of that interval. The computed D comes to -69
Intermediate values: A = 16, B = 18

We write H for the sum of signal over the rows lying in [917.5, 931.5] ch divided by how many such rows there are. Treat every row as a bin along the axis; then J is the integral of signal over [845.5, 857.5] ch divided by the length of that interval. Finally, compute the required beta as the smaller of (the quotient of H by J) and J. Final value 0.7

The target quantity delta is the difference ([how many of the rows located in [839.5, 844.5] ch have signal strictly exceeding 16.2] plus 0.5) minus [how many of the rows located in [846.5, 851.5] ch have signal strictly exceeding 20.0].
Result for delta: 1.5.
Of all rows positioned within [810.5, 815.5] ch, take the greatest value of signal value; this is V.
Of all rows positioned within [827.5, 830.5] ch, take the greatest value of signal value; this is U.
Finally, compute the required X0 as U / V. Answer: 1.5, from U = 25.2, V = 16.6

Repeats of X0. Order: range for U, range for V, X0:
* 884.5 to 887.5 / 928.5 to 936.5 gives 1.8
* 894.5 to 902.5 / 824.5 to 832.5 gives 1.2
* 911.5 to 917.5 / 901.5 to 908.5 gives 0.7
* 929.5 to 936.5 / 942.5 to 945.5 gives 1.0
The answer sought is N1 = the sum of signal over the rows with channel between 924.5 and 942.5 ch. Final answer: 243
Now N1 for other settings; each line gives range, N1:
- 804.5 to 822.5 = 377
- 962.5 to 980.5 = 285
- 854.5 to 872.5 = 383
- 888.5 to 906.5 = 469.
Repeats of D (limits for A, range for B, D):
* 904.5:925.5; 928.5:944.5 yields -60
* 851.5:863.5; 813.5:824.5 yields -84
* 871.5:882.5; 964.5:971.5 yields -80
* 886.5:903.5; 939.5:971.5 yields -85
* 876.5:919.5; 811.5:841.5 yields -91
